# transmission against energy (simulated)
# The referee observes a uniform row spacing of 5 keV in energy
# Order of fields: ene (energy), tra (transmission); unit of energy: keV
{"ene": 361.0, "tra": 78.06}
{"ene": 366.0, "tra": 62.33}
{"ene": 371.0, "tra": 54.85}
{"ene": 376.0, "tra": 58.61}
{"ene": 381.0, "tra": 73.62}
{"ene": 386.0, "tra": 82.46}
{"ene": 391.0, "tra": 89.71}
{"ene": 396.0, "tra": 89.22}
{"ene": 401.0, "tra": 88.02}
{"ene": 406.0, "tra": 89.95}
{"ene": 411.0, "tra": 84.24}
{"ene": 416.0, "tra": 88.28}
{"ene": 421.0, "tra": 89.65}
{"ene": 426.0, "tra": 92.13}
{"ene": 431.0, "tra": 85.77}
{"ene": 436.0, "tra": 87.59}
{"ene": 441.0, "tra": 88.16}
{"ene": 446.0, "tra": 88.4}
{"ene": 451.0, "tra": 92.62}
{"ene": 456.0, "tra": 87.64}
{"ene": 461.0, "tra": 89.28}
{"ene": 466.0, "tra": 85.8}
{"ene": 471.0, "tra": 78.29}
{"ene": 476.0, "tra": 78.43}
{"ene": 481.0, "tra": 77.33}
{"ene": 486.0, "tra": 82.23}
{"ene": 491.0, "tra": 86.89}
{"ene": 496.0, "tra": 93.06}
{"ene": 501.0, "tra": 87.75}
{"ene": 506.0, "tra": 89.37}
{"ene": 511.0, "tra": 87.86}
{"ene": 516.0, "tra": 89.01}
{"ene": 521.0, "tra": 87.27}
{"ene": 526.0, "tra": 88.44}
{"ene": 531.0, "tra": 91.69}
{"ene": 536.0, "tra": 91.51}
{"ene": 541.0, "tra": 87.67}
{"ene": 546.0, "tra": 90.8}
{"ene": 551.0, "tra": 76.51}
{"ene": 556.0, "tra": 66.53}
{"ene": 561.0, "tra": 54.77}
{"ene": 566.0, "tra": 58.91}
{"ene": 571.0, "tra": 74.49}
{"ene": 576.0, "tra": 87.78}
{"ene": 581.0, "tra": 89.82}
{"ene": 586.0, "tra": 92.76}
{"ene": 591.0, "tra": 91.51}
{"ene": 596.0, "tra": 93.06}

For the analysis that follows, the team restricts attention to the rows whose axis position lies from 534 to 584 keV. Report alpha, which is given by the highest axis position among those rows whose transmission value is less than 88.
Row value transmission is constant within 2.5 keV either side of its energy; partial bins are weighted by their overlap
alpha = 576.0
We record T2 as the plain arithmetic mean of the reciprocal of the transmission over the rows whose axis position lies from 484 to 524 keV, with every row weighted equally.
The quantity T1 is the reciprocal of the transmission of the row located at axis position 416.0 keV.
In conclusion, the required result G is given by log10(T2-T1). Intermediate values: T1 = 0.0113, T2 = 0.0114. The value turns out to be -4.2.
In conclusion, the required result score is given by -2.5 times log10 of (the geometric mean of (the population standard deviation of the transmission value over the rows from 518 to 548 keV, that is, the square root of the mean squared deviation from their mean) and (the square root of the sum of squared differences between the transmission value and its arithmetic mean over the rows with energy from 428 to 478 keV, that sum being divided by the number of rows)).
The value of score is -1.1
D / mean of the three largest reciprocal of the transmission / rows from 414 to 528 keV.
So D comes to 0.0128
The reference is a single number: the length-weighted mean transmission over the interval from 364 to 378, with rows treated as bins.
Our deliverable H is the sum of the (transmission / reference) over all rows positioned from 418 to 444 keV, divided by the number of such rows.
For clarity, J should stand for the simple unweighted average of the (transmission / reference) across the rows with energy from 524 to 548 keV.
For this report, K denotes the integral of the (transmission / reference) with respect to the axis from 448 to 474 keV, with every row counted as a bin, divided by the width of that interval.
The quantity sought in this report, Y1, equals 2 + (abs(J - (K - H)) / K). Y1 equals 3.06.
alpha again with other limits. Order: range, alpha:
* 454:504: 501.0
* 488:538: 521.0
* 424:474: 471.0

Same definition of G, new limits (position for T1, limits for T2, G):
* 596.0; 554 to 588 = -2.5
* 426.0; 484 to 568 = -2.8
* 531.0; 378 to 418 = -3.1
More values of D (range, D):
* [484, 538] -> 0.0117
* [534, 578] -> 0.0168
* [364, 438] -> 0.0171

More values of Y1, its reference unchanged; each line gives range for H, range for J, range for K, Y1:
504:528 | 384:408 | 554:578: 3.59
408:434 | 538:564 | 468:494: 3.02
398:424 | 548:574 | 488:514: 2.74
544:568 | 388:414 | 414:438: 2.78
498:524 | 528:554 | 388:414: 3.00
